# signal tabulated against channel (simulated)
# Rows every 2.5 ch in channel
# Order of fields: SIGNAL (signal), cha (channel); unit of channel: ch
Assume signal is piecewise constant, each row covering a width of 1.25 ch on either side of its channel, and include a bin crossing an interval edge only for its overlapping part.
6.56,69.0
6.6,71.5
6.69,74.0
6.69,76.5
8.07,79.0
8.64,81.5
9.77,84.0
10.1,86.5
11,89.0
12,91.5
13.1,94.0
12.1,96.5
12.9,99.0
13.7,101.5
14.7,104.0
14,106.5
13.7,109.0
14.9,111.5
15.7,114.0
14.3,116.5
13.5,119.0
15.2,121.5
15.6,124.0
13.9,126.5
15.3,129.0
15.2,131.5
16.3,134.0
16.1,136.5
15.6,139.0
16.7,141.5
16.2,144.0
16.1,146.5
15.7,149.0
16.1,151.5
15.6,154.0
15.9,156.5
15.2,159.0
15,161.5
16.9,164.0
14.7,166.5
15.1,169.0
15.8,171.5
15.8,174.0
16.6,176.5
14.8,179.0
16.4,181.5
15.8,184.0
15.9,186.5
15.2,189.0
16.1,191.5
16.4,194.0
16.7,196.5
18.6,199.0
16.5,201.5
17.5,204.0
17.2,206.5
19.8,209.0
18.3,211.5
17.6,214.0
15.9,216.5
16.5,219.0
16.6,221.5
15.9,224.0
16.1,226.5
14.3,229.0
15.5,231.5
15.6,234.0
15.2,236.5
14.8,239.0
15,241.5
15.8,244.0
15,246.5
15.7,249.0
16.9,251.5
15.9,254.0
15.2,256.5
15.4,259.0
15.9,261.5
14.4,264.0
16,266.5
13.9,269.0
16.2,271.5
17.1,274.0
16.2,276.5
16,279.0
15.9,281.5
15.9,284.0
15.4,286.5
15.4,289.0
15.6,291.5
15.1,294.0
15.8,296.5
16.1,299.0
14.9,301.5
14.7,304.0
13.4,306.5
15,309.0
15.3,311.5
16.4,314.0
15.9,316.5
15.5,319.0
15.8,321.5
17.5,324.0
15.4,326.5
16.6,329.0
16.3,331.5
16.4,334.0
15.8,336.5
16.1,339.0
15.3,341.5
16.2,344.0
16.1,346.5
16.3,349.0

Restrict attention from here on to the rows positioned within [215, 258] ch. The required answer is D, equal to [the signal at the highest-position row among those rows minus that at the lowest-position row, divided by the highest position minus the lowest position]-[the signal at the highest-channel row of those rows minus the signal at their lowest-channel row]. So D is 0.7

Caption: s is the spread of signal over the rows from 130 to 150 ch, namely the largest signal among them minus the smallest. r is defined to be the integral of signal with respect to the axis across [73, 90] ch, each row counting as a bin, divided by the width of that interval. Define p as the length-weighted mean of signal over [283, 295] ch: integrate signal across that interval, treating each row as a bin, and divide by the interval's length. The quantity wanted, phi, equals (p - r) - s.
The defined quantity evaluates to 5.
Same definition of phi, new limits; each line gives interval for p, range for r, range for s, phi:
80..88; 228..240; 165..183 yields -7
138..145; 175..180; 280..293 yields 0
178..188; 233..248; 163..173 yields -2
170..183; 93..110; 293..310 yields 0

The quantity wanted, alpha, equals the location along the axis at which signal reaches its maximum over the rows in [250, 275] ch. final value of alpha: 274.0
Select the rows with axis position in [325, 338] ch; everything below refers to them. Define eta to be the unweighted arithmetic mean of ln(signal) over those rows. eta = 2.78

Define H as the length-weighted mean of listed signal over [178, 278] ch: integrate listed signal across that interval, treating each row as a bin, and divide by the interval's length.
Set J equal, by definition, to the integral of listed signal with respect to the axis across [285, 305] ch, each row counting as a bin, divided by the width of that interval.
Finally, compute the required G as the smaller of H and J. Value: 15.4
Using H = 16.1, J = 15.4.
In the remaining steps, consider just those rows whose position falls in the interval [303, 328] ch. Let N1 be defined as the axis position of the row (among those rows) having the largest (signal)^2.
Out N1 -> 324.0 ch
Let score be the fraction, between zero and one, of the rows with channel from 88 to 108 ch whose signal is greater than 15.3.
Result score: 0.00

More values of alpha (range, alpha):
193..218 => 209.0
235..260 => 251.5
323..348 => 324.0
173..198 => 196.5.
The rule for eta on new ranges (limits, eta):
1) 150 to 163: 2.74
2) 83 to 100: 2.44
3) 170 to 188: 2.76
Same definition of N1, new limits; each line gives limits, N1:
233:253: 251.5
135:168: 164.0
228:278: 274.0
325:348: 329.0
